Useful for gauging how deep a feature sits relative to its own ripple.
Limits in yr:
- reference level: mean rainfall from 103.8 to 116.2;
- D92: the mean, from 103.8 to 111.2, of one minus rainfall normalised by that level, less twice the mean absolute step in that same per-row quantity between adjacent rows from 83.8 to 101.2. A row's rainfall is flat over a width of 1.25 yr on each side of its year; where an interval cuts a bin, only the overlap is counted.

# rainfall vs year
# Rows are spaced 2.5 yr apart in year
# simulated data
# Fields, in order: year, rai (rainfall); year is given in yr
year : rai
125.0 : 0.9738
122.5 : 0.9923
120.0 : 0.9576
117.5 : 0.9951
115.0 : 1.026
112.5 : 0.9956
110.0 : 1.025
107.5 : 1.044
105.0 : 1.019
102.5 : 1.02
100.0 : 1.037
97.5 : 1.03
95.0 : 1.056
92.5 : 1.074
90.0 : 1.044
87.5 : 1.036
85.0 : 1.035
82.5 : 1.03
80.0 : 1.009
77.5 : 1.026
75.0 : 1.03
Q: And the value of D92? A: -0.037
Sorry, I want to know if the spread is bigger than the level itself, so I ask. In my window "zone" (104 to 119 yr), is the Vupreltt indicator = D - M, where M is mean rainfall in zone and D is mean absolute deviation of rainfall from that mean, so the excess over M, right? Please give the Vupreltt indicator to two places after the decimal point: -1.00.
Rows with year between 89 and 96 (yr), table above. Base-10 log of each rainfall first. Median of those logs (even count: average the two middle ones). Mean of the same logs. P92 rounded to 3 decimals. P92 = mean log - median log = 0.001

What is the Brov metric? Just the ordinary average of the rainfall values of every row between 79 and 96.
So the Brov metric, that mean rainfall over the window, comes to 1.04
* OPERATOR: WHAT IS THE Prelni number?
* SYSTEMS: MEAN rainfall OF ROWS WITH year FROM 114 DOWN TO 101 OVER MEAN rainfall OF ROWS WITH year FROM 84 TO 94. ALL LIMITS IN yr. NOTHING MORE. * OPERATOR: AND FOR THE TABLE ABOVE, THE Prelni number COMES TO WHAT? 0.97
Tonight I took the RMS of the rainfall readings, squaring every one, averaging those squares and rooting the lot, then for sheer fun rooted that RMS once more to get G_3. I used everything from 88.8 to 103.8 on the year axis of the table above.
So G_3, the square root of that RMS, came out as 1.022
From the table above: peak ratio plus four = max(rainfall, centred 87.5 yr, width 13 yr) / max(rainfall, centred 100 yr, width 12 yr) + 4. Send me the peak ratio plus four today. 5.02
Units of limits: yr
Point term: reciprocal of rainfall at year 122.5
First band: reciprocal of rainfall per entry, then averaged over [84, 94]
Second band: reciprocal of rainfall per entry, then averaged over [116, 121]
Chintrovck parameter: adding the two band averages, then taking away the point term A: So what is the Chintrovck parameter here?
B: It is 0.97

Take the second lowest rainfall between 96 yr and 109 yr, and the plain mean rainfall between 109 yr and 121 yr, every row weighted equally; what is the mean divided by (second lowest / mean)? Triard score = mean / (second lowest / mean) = 0.98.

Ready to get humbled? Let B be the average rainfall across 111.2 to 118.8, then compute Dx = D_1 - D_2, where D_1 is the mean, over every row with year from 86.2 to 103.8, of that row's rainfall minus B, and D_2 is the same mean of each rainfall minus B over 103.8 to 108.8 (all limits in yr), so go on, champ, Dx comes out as 0.01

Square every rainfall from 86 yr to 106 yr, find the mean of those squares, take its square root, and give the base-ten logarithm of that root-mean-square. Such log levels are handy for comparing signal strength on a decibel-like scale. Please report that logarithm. 0.017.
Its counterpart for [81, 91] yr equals 0.015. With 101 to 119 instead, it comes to 0.008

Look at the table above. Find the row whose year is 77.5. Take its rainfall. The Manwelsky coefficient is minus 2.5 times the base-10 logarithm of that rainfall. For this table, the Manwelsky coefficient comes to -0.028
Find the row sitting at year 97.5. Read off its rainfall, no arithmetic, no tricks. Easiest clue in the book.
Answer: 1.03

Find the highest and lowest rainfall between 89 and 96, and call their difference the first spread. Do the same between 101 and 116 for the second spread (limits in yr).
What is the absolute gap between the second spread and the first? 0.0184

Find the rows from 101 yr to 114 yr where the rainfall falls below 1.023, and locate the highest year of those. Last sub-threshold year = 112.5 yr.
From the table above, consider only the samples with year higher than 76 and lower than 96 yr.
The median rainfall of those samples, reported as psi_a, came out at 1.04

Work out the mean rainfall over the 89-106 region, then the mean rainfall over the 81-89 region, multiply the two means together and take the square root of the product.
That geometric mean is 1.04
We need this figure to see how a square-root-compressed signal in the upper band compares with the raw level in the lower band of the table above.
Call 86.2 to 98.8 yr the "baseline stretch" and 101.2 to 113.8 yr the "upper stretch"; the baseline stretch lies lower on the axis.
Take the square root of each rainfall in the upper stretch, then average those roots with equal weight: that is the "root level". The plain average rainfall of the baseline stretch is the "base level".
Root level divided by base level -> 0.964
